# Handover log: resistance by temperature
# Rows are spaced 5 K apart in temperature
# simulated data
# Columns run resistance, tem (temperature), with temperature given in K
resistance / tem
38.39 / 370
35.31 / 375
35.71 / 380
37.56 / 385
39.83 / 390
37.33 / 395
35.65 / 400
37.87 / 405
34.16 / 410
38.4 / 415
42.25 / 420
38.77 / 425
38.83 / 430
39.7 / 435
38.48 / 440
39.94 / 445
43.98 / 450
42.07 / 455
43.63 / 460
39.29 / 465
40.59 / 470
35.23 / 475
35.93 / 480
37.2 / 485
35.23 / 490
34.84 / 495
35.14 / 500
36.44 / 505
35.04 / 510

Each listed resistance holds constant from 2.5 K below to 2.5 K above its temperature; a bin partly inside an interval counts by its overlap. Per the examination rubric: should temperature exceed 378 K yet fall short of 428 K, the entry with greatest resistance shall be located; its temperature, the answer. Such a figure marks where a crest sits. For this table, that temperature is 420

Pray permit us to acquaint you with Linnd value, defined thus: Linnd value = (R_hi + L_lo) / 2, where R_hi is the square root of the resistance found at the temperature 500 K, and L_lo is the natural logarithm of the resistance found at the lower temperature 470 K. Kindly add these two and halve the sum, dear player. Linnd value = 4.82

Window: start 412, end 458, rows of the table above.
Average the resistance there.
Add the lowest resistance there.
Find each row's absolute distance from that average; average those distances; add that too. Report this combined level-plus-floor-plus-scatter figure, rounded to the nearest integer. 80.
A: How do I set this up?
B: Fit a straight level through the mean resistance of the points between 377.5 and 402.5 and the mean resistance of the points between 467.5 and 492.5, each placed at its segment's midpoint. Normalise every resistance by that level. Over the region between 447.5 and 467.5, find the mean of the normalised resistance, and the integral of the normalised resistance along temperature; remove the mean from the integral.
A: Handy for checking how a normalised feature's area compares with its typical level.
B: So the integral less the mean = 21.7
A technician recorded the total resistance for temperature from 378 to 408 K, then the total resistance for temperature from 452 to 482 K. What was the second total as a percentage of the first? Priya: 106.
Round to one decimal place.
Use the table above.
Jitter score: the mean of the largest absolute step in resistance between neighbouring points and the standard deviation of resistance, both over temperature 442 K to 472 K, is 3.1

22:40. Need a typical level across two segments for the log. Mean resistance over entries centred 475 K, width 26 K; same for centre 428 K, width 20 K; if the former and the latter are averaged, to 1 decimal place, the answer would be 38.8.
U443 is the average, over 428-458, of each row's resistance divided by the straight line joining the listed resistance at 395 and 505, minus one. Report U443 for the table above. 0.10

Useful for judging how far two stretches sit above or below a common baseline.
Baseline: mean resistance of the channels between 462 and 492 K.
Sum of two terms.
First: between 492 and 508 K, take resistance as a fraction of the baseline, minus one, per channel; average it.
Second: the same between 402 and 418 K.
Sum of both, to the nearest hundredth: -0.06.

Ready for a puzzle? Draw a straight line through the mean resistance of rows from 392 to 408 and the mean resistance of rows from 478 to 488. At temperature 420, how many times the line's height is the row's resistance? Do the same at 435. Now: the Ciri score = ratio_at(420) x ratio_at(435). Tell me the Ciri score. 1.24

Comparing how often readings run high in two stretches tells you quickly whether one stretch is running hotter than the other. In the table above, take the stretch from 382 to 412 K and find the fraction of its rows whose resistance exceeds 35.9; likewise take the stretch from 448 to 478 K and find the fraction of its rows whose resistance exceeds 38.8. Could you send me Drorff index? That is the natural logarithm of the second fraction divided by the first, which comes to 0.22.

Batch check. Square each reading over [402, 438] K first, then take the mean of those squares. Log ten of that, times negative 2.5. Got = -7.93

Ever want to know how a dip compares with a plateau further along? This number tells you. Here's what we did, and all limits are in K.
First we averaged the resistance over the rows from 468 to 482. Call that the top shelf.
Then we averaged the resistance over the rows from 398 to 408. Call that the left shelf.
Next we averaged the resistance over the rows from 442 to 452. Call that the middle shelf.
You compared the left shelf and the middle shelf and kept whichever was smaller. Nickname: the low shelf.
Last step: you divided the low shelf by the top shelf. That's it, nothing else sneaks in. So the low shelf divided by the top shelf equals 0.99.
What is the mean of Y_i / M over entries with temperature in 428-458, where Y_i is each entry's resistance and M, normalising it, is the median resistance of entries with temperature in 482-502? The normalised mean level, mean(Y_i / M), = 1.15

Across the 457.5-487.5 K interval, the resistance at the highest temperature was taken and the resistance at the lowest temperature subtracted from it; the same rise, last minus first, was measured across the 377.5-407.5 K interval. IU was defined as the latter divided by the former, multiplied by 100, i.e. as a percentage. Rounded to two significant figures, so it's -34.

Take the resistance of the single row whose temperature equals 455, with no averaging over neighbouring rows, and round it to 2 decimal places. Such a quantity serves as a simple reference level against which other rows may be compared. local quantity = 42.07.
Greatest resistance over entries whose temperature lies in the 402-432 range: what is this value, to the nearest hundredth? 42.25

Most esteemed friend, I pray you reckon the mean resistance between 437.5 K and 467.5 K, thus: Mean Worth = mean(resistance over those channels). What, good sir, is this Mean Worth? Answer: 41.2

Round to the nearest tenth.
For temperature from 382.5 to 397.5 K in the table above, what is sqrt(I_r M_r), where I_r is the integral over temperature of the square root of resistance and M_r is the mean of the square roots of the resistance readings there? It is 23.9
